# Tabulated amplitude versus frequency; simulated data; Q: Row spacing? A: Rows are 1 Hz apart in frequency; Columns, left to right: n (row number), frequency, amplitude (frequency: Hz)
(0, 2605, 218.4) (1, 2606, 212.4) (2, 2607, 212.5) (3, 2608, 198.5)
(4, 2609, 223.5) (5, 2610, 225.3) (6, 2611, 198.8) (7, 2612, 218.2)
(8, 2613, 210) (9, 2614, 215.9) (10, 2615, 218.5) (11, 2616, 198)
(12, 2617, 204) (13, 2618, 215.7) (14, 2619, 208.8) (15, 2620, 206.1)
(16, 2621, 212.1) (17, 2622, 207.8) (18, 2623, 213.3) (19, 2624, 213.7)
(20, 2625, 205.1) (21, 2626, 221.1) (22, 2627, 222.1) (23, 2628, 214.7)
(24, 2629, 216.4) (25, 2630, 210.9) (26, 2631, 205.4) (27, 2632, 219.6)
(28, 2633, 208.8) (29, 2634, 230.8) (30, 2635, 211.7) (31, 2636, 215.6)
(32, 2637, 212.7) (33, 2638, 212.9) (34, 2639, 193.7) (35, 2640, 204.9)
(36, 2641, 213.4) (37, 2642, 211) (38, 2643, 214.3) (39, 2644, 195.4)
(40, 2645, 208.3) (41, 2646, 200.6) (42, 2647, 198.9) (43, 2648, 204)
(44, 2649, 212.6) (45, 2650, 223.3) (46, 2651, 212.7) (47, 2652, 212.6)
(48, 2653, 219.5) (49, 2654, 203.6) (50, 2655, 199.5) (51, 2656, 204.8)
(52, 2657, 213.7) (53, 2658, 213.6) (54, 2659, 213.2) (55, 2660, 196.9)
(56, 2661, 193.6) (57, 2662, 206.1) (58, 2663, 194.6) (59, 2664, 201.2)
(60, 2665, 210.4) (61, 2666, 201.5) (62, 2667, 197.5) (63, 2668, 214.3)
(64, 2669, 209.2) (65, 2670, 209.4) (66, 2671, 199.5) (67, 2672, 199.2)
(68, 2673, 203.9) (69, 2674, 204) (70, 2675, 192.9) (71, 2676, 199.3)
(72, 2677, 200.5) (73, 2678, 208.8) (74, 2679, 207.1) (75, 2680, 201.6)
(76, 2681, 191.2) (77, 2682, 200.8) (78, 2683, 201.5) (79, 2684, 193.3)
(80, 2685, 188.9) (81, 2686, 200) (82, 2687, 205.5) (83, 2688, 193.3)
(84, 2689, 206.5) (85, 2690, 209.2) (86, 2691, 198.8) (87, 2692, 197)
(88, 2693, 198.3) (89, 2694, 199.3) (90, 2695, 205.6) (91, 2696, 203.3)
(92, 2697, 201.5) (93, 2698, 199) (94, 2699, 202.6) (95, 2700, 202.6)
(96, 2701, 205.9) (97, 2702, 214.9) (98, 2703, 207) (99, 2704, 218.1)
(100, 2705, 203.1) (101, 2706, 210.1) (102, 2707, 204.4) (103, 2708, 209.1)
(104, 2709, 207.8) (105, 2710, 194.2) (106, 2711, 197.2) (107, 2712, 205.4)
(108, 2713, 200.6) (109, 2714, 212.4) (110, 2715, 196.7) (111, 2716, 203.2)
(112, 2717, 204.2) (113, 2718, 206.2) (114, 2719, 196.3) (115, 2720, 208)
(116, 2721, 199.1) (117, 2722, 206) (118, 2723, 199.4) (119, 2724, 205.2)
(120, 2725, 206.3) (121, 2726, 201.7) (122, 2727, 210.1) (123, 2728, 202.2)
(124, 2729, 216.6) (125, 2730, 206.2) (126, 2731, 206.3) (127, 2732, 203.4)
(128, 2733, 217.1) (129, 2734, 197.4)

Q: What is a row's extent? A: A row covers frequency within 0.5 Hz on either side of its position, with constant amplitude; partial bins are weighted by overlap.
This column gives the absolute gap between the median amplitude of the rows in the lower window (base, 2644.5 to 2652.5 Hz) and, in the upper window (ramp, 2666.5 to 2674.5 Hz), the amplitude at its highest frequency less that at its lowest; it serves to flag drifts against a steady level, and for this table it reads 204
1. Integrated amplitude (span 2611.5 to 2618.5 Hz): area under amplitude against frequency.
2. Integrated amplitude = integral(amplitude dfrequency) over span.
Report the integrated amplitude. 1480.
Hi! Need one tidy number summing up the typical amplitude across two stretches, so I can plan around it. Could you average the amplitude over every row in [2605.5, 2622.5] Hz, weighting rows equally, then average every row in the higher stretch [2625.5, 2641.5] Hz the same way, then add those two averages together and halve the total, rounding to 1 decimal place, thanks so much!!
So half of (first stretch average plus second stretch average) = 212.2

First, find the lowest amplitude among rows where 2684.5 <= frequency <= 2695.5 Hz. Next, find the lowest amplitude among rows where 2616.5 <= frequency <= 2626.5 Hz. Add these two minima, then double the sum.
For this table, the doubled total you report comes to 786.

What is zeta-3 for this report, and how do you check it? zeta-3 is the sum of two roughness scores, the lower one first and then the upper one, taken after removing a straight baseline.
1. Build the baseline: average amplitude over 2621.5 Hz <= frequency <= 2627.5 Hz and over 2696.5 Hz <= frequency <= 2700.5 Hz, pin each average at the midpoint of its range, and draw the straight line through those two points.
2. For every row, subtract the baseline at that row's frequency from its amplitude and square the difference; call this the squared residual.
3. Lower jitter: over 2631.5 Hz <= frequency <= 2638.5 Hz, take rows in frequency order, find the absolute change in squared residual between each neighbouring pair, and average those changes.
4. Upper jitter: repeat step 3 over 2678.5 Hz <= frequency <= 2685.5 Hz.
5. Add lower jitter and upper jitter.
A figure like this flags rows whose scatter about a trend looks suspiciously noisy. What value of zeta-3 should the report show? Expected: 214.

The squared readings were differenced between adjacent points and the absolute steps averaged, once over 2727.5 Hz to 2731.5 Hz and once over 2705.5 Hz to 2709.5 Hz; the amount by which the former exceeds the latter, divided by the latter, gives 1.2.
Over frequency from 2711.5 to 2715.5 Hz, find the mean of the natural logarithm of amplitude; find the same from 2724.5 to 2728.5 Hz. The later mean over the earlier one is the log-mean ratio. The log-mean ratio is 1.00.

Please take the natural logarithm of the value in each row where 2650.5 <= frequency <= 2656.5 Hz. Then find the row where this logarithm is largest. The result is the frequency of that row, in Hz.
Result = 2653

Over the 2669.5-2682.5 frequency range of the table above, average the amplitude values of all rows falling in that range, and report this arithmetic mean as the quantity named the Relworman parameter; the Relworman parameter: 201.4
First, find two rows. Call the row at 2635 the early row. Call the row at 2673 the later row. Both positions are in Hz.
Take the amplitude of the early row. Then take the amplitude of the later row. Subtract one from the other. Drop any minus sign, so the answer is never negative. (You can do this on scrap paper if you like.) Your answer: 8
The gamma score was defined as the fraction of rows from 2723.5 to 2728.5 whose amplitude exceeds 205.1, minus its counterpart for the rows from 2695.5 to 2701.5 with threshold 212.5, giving 0.60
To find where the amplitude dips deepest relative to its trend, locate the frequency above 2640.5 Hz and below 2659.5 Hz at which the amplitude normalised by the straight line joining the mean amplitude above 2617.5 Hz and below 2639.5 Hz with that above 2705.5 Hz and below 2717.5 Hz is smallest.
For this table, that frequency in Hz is 2644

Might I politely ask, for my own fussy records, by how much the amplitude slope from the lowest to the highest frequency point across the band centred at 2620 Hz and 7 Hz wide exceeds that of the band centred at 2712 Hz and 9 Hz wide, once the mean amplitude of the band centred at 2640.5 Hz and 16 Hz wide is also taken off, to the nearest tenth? -206.3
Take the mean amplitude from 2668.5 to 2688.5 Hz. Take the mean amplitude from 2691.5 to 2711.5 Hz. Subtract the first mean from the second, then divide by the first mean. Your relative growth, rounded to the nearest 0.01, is 0.02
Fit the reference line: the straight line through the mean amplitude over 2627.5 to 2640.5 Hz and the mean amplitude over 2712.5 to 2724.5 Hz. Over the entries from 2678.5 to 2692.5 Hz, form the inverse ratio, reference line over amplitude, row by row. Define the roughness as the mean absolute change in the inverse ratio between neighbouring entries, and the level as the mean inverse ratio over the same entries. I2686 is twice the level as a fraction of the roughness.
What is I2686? 54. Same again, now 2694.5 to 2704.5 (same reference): 91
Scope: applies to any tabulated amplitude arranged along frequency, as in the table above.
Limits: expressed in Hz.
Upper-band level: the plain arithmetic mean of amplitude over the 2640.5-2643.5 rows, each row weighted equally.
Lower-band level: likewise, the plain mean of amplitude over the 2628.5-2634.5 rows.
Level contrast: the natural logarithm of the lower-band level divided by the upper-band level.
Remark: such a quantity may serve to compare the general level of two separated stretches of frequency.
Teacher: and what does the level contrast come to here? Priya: 0.01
